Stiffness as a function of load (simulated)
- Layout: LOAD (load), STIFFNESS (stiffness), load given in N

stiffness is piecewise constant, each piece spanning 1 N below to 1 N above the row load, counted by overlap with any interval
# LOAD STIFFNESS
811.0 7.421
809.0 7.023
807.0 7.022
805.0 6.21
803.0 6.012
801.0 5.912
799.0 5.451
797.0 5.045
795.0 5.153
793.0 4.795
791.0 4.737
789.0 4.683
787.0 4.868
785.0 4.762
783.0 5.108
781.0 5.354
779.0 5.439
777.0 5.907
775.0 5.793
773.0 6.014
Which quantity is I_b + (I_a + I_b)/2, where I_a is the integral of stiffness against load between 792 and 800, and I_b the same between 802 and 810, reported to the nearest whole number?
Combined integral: 99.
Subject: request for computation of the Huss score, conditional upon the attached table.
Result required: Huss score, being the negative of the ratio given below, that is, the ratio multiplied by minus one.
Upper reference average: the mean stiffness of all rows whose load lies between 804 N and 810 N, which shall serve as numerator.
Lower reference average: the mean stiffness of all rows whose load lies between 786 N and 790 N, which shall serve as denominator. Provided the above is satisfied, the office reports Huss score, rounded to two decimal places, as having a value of -1.41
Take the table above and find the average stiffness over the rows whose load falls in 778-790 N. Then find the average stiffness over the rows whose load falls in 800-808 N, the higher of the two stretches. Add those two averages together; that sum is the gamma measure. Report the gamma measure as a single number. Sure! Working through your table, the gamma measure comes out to 11.3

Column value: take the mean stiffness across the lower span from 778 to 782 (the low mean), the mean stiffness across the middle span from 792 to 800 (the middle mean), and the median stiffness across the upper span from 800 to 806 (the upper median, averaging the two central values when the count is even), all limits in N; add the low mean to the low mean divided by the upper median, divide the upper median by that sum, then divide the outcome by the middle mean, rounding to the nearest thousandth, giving 0.187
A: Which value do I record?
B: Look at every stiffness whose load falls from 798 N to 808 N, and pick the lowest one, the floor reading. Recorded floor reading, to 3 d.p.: 5.451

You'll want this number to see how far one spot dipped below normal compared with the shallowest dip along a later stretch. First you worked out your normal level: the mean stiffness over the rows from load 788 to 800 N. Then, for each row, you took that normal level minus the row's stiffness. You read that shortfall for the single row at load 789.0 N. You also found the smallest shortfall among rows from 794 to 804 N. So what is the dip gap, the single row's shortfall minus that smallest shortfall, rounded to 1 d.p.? 1.3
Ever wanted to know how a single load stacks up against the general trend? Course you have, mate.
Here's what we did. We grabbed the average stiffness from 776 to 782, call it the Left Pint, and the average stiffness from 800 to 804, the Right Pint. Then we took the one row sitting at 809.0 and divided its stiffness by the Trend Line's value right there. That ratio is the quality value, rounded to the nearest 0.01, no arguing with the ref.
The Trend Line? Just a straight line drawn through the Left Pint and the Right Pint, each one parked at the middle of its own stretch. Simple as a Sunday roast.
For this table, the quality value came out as 1.15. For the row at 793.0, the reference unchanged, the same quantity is 0.83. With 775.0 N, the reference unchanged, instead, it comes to 1.05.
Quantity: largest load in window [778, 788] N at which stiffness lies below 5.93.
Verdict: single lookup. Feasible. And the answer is 787.0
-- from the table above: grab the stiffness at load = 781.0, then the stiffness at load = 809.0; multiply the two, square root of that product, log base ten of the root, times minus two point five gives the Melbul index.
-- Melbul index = -1.97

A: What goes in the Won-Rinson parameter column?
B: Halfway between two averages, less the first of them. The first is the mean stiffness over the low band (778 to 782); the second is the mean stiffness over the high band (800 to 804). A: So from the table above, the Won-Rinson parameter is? 0.28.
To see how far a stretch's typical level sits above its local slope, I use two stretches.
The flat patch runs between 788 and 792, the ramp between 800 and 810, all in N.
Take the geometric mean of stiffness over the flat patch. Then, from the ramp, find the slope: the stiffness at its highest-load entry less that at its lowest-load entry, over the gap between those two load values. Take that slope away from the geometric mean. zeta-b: 4.57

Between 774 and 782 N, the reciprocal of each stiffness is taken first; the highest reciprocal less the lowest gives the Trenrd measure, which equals 0.0175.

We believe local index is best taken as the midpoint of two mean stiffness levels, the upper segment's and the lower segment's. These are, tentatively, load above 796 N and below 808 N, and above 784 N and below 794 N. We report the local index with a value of 5.4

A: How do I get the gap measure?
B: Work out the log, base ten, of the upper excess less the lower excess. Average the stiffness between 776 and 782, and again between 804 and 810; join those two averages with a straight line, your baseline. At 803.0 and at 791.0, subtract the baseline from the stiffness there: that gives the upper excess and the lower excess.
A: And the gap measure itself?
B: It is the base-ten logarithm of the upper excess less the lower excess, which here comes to -0.12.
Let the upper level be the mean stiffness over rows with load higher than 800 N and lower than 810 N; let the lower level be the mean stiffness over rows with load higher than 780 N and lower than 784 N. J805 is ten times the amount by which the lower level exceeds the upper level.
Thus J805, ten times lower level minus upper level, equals -12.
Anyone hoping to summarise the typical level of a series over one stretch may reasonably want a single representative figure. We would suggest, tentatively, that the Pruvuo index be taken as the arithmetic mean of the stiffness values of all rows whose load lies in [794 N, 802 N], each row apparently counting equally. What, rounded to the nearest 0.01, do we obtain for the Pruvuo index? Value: 5.39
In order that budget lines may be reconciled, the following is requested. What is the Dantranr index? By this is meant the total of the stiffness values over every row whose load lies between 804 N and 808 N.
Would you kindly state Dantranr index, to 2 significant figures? 13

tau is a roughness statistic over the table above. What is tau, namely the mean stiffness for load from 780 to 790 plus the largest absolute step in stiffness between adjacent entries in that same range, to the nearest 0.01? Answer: 5.30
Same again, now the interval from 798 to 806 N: 6.36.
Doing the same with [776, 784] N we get 5.92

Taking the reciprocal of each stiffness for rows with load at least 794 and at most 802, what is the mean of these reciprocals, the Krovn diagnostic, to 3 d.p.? 0.186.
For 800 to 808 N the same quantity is 0.160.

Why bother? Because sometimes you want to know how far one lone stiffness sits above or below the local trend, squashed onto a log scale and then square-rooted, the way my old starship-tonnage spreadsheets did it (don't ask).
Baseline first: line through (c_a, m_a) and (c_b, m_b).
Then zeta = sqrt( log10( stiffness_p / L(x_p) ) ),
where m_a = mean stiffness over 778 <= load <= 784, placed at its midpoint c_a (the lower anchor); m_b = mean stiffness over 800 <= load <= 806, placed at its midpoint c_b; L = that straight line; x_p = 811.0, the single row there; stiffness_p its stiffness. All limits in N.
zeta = 0.26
